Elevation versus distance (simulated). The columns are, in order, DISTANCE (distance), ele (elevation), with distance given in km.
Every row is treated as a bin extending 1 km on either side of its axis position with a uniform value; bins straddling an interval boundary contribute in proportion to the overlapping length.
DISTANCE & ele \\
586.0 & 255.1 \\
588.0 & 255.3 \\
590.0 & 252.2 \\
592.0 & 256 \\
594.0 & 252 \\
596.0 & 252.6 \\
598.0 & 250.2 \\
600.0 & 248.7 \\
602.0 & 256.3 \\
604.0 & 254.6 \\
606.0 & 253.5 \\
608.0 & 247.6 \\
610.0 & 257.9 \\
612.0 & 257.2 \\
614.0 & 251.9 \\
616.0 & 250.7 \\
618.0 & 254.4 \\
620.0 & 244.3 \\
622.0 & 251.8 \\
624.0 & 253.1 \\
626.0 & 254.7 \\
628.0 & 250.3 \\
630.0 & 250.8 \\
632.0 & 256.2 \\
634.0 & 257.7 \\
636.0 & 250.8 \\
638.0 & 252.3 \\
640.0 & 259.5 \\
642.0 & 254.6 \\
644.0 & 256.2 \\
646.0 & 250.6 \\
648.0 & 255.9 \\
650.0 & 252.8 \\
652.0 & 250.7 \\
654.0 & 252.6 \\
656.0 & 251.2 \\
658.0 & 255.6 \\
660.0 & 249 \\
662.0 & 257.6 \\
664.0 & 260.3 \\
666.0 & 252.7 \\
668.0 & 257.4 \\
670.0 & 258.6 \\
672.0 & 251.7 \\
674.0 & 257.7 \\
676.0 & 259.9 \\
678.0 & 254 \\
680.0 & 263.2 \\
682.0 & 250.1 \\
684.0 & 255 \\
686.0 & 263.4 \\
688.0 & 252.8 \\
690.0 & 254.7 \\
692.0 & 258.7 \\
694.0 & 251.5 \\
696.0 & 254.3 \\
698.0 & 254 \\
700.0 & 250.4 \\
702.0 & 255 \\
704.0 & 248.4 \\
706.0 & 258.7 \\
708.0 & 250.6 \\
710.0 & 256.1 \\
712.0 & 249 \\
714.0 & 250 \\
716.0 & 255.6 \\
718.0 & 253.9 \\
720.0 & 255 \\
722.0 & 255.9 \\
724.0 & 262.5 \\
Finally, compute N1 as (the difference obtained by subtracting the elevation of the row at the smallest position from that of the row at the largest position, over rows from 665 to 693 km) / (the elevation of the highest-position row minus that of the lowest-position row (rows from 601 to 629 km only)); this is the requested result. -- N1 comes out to -1.0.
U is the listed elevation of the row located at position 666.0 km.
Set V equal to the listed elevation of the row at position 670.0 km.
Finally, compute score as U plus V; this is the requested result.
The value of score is 511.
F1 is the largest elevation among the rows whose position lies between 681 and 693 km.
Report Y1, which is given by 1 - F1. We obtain -262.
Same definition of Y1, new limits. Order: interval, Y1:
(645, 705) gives -262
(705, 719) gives -258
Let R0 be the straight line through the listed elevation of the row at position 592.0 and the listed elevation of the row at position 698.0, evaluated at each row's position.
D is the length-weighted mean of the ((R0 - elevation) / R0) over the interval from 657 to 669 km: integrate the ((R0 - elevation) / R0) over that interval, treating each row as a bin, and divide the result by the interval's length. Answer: -0.003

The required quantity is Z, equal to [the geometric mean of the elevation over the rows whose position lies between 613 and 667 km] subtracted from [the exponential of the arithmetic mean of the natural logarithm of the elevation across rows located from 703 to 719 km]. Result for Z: -0.5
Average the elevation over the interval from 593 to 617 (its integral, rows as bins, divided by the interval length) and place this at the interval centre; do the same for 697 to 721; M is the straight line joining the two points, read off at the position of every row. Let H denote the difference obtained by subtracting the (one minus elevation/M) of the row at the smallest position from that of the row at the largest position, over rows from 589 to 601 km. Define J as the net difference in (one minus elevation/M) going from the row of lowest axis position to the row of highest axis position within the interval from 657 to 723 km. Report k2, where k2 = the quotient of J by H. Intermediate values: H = 0.014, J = 0.000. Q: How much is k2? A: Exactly 0.0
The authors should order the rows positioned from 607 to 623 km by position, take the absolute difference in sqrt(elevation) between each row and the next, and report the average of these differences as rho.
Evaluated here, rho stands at 0.175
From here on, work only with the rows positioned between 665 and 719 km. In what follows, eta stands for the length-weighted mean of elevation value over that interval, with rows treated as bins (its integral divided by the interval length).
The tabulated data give 255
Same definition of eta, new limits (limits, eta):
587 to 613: 253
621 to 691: 255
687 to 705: 253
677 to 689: 256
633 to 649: 255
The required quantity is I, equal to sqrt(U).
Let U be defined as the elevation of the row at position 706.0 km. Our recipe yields 16.08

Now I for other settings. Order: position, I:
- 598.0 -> 15.82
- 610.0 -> 16.06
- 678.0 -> 15.94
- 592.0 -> 16.00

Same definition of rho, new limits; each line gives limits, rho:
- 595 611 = 0.137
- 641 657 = 0.094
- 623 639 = 0.098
